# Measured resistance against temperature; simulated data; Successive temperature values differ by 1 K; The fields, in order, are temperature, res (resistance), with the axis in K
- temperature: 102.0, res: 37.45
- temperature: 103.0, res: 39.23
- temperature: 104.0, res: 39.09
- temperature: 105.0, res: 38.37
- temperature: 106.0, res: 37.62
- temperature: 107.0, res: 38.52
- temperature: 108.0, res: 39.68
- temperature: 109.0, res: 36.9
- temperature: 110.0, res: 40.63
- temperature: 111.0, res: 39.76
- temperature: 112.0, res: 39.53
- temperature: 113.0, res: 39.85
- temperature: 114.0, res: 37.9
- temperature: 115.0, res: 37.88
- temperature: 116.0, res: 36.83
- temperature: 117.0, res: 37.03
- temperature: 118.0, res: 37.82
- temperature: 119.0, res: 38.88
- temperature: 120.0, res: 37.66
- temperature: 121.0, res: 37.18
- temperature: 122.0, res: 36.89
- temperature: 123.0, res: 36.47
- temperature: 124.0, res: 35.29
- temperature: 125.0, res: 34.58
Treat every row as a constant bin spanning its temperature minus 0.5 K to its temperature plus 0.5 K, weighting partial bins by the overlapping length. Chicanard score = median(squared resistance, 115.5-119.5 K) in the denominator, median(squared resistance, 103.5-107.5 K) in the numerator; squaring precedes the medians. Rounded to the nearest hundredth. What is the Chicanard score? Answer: 1.06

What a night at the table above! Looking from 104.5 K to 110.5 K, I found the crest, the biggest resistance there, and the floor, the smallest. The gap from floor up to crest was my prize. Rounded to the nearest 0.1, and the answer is 3.7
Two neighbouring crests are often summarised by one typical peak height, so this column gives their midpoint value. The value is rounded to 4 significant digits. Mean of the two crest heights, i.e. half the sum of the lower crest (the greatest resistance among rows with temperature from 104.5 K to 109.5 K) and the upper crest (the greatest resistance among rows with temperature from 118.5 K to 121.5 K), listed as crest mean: 39.28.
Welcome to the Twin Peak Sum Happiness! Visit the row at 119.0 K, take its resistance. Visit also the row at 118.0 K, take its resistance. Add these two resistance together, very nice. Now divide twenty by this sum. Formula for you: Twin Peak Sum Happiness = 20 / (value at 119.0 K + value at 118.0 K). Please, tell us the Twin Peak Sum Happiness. 0.261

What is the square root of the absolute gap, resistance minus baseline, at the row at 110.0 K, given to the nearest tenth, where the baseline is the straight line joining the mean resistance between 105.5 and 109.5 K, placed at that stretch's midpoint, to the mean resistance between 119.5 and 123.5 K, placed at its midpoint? 1.6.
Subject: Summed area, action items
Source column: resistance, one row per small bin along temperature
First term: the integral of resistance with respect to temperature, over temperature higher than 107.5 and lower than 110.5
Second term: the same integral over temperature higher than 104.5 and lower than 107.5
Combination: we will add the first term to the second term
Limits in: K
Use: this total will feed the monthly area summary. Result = 232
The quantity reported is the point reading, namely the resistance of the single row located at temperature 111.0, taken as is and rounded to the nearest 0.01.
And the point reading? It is 39.76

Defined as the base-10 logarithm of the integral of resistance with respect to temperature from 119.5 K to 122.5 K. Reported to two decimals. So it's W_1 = 2.05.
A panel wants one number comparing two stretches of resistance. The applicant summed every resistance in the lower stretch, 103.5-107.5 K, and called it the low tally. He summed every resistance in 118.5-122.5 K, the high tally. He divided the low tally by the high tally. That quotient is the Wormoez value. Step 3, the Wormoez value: 1.0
